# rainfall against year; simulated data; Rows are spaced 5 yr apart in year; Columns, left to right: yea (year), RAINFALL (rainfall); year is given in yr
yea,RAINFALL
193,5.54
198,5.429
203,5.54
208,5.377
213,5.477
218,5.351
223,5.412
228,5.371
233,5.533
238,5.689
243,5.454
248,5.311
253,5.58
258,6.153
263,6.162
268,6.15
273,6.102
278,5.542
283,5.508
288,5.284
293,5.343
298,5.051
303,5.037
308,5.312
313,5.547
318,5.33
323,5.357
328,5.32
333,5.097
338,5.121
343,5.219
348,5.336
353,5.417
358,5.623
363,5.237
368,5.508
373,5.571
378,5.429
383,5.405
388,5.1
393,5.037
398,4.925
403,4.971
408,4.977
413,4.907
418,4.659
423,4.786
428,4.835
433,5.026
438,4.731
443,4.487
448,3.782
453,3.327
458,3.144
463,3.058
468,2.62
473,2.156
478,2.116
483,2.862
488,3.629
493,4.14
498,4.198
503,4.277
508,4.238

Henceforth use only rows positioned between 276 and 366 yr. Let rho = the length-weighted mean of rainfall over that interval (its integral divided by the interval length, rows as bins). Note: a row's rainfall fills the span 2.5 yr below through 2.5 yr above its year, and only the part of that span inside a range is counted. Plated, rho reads 5.3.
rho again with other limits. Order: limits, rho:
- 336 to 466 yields 4.8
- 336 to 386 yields 5.4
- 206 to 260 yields 5.5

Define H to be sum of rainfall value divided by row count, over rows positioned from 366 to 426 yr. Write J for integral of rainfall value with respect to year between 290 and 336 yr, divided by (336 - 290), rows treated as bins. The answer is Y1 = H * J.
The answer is 26.9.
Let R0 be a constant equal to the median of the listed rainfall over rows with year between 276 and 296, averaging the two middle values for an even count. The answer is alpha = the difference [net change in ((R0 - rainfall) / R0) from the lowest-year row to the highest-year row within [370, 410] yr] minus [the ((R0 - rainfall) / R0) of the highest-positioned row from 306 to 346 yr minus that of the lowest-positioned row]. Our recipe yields 0.09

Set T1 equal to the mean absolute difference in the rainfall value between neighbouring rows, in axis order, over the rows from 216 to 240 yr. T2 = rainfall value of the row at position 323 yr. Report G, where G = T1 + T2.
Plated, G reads 5.5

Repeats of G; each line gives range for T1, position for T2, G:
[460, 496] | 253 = 6.1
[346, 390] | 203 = 5.7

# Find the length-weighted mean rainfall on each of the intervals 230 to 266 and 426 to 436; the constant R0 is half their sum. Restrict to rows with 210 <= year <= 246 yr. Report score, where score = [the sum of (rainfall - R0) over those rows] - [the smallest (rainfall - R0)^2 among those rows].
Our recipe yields 1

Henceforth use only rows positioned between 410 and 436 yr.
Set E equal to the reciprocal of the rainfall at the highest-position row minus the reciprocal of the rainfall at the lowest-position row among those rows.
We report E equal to 0.00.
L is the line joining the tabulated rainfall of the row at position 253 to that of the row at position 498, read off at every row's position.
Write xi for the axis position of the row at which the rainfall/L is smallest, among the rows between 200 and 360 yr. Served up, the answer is 208 yr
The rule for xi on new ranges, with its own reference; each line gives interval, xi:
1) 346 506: 478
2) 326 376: 333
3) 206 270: 208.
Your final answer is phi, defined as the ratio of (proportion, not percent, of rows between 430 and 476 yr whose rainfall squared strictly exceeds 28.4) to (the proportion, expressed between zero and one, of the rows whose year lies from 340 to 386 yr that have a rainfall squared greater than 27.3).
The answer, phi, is 0.0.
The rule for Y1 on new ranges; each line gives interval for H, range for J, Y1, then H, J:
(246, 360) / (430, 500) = 19.3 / 5.47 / 3.5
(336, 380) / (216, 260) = 29.8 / 5.38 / 5.5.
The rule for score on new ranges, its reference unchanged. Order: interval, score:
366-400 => 0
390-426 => -3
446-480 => -19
